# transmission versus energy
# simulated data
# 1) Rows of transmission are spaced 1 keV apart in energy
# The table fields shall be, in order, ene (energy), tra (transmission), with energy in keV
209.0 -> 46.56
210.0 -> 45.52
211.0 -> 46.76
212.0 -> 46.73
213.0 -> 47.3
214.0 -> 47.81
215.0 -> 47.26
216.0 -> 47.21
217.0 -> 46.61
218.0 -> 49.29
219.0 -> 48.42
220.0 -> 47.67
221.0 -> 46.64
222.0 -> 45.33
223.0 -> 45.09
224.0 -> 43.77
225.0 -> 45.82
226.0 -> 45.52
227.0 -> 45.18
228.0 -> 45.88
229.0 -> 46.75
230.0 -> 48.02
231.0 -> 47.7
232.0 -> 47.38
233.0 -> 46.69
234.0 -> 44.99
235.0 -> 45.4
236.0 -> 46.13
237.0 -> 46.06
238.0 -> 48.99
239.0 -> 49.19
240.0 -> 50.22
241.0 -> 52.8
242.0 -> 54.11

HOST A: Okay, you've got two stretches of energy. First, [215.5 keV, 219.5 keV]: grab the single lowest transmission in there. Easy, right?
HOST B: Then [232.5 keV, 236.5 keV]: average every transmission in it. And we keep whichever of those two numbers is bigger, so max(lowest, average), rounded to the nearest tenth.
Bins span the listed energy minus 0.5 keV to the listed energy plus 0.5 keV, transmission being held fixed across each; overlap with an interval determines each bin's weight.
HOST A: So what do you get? 46.6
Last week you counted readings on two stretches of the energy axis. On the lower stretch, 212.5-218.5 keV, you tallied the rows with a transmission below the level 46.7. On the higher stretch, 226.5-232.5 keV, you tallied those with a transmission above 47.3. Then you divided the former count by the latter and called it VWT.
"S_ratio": 0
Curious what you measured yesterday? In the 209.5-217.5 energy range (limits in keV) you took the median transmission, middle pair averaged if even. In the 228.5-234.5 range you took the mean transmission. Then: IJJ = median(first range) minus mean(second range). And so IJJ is 0.1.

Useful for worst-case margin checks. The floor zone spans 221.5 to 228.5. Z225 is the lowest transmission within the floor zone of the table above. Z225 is 43.77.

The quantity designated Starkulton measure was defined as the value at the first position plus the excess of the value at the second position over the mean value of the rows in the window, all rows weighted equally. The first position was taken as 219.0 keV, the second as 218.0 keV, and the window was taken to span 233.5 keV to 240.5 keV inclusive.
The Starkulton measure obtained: 50.4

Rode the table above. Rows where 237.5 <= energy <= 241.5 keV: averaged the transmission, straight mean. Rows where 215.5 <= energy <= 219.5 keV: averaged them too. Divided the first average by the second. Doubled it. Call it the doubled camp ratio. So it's 2.10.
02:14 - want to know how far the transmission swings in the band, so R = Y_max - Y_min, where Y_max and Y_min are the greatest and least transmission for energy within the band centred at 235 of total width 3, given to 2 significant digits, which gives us 1.1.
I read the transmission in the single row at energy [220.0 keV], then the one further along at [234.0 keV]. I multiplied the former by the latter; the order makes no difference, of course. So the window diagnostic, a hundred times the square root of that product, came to 4631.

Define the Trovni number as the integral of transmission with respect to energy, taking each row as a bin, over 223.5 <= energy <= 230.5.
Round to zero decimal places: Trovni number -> 321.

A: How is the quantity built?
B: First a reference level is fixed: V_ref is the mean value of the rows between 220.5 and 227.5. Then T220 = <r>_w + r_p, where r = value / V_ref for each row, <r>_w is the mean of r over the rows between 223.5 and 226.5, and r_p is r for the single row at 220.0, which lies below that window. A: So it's 2.04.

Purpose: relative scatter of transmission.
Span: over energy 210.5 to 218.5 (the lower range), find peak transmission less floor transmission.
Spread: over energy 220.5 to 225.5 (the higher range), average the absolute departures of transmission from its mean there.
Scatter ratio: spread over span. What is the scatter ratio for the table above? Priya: 0.27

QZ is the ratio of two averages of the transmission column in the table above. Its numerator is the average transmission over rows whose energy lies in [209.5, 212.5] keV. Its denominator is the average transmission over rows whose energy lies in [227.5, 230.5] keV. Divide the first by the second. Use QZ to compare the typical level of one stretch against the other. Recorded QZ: 0.99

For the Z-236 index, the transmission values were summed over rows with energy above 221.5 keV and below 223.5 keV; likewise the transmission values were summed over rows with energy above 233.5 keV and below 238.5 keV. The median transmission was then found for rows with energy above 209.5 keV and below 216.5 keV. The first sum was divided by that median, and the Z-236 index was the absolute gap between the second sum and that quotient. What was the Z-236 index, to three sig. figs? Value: 230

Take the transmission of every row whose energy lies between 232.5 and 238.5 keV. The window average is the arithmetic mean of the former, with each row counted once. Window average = 46.4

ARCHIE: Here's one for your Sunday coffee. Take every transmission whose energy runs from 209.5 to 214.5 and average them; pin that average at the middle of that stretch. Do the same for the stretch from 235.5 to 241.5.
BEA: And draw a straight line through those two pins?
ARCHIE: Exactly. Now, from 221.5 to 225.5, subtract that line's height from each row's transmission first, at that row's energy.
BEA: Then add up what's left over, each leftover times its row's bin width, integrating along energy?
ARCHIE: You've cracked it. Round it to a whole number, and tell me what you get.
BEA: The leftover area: -11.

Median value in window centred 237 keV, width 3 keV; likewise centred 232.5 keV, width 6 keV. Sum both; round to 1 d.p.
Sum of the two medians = 93.2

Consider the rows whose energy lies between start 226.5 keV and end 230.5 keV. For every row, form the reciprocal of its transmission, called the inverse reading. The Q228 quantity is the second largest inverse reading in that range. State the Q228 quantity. 0.0218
